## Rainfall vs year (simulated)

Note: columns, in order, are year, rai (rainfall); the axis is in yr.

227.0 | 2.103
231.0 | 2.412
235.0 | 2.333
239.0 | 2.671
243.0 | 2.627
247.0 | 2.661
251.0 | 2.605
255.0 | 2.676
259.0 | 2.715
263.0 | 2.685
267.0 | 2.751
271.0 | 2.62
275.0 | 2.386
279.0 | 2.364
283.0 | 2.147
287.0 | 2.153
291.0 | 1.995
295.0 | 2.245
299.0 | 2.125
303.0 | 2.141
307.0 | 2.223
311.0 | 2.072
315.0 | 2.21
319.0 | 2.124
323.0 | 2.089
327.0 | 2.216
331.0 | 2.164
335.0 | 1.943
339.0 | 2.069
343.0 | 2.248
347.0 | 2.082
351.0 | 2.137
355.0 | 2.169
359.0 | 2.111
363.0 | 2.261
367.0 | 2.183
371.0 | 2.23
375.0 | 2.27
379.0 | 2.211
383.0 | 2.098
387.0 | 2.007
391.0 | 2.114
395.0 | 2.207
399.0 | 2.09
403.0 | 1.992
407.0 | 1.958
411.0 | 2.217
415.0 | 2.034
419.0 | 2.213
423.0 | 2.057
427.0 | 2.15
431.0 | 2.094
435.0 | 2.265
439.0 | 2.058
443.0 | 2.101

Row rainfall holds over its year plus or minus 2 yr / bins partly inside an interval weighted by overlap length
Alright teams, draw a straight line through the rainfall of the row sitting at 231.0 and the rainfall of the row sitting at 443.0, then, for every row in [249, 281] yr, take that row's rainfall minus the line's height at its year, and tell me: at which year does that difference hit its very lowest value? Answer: 279.0 yr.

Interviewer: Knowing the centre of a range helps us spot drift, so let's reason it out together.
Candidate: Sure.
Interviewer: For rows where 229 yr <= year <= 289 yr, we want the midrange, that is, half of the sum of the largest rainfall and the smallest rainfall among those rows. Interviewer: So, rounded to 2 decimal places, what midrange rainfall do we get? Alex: 2.45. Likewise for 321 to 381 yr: 2.11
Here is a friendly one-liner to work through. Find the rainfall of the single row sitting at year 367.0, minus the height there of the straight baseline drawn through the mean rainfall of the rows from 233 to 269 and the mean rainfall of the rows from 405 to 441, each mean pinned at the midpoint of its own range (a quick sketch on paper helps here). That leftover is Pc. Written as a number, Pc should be -0.102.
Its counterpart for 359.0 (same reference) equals -0.199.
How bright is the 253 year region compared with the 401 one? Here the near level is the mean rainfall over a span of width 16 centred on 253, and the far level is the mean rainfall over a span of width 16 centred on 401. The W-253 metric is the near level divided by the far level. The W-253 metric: 1.29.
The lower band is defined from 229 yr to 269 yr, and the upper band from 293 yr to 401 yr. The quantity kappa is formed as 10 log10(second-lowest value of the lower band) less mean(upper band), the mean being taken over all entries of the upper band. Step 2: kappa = 1.7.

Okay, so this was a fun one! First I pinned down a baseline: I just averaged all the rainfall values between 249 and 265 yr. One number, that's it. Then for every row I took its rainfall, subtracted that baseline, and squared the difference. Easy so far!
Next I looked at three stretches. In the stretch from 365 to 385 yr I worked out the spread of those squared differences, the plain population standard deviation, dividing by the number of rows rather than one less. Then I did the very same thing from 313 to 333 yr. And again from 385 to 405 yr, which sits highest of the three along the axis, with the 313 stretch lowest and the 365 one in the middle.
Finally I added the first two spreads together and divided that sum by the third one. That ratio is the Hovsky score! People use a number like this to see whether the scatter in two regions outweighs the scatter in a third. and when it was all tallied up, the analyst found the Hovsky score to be 1.19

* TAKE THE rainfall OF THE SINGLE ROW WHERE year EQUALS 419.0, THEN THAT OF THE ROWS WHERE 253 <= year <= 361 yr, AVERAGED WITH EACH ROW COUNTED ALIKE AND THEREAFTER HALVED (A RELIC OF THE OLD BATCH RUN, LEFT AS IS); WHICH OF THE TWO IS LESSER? 1.13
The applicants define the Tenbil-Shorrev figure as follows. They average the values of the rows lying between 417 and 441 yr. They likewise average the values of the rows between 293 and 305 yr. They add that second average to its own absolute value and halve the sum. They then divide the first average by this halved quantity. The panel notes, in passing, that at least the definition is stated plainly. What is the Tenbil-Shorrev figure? 0.99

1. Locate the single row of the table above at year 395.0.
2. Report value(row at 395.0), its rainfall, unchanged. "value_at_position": 2.207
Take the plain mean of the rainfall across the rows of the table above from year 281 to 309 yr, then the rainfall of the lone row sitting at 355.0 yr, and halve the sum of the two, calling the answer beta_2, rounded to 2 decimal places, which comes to 2.16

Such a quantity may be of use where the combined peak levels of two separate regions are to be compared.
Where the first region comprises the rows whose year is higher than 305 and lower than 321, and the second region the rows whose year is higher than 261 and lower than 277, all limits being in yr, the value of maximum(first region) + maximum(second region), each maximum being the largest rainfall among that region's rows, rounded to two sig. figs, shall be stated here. 5.0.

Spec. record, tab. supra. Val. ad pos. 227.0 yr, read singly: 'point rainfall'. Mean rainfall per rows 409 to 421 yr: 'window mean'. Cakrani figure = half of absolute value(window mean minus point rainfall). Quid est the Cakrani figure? 0.026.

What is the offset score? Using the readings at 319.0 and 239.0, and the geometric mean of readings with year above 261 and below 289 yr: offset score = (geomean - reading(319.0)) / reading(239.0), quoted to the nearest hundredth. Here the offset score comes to 0.12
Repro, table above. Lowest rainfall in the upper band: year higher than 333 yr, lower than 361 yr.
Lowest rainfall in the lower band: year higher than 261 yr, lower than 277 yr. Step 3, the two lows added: 4.33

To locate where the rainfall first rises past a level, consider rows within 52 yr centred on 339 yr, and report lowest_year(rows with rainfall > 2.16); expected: 315.0 yr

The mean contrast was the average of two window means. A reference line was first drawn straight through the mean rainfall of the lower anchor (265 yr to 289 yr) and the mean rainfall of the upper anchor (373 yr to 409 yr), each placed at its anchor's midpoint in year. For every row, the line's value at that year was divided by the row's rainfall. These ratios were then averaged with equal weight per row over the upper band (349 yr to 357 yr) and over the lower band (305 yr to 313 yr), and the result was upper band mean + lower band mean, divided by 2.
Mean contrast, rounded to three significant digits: 1.05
